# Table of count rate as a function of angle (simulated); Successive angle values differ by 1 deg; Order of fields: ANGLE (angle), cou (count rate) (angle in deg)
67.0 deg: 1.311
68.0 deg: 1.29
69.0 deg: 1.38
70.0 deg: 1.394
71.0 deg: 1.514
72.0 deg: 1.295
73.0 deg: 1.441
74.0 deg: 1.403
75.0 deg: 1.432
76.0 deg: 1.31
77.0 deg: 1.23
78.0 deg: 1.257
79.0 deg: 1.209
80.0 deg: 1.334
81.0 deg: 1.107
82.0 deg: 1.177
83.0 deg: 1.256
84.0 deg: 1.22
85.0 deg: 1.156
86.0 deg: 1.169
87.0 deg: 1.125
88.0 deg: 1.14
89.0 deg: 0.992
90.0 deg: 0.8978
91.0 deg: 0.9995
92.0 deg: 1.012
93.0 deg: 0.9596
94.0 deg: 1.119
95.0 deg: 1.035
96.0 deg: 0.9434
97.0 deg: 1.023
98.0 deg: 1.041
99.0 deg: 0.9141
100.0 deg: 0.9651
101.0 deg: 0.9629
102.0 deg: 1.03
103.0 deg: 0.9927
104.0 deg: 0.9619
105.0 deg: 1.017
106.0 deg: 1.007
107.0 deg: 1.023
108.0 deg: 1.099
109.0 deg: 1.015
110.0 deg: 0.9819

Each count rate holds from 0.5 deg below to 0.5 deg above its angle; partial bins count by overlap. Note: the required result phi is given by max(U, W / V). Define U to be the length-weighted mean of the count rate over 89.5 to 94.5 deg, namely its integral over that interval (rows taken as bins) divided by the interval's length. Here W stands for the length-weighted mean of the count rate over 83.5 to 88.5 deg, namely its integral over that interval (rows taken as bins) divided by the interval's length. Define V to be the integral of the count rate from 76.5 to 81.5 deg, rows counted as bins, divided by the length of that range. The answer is 1.00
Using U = 1.00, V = 1.23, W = 1.2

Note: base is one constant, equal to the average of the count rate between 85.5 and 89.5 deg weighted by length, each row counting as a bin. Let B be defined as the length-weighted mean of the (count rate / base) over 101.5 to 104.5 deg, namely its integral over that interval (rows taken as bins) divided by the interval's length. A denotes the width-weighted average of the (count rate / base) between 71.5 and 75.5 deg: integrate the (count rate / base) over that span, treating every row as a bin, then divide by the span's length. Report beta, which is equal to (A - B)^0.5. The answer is 0.600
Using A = 1.26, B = 0.899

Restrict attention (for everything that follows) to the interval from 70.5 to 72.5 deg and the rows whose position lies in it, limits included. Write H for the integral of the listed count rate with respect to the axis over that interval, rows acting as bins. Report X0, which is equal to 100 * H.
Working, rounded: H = 2.81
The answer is 281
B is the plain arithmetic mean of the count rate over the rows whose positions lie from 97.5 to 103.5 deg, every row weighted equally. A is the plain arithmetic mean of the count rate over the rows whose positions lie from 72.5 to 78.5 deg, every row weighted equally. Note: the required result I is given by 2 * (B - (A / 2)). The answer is 0.6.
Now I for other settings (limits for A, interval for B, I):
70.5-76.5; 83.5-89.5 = 0.9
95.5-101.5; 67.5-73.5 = 1.8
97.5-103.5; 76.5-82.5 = 1.5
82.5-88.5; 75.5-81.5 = 1.3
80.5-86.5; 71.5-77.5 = 1.5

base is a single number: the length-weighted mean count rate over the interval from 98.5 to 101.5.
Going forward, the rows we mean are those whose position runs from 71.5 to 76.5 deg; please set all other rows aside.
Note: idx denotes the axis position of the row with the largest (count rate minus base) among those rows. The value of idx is 73.0 deg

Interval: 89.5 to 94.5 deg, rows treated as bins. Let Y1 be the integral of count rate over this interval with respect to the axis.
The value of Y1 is 4.99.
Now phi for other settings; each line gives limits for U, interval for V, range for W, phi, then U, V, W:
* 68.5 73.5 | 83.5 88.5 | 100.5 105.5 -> 1.40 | 1.40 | 1.16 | 1.0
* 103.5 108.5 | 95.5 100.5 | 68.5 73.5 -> 1.44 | 1.02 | 0.98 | 1.4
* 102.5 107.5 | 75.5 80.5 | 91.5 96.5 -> 1.00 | 1.00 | 1.27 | 1.0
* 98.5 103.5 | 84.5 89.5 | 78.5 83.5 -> 1.09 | 0.97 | 1.12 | 1.2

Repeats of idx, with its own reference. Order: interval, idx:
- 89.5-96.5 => 94.0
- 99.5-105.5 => 102.0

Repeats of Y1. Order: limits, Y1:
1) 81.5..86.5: 5.98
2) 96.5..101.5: 4.91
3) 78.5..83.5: 6.08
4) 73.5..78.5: 6.63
